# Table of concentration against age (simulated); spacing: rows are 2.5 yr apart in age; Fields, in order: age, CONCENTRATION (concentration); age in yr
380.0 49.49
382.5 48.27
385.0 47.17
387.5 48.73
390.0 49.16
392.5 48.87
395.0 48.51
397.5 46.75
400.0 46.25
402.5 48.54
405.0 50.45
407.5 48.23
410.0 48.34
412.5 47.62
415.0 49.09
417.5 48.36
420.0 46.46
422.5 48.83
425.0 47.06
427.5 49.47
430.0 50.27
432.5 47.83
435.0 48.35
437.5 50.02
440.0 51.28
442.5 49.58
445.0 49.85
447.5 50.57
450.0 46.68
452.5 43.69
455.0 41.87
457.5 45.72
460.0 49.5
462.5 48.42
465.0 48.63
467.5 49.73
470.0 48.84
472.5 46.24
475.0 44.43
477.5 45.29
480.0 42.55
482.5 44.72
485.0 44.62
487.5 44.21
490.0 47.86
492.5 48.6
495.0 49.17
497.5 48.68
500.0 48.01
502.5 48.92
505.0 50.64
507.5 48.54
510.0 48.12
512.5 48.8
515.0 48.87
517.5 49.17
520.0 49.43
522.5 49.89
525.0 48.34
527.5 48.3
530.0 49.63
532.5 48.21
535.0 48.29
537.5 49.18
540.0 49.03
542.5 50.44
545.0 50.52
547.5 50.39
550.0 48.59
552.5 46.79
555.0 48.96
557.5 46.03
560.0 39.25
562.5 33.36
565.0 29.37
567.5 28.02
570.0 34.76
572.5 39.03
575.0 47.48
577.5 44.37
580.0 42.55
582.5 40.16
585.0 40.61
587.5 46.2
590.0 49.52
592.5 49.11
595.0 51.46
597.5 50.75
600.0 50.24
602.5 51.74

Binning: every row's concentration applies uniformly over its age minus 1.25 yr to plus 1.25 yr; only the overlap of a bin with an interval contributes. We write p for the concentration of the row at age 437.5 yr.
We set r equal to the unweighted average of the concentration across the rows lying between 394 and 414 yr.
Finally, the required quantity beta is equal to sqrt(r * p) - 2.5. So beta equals 46.5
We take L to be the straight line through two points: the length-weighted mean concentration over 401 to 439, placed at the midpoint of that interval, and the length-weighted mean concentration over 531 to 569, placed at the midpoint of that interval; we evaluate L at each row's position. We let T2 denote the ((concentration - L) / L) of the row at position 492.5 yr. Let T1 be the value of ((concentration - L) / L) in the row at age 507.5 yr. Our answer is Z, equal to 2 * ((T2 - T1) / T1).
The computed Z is -0.3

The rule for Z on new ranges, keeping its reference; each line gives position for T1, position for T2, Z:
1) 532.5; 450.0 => -2.6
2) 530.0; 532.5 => -0.6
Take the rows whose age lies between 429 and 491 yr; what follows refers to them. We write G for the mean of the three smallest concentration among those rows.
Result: 43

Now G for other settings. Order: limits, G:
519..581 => 30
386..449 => 46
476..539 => 44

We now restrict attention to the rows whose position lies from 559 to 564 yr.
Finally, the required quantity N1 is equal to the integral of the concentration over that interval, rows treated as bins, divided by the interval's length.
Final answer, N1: 35.8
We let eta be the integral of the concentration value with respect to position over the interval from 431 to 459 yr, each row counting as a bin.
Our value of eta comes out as 1339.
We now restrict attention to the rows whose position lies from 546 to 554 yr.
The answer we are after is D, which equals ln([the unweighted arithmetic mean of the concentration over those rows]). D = 3.88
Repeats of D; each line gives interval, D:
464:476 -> 3.86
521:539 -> 3.89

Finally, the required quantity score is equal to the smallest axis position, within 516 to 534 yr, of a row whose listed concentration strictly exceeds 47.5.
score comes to 517.5 yr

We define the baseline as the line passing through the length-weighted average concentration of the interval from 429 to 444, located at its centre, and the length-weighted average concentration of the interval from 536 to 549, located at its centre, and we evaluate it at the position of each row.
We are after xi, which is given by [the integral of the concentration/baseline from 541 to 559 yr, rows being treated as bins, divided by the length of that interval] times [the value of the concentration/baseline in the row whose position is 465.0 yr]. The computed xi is 0.956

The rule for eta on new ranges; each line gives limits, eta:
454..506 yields 2443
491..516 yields 1221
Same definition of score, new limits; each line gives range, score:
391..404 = 392.5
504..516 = 505.0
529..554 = 530.0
